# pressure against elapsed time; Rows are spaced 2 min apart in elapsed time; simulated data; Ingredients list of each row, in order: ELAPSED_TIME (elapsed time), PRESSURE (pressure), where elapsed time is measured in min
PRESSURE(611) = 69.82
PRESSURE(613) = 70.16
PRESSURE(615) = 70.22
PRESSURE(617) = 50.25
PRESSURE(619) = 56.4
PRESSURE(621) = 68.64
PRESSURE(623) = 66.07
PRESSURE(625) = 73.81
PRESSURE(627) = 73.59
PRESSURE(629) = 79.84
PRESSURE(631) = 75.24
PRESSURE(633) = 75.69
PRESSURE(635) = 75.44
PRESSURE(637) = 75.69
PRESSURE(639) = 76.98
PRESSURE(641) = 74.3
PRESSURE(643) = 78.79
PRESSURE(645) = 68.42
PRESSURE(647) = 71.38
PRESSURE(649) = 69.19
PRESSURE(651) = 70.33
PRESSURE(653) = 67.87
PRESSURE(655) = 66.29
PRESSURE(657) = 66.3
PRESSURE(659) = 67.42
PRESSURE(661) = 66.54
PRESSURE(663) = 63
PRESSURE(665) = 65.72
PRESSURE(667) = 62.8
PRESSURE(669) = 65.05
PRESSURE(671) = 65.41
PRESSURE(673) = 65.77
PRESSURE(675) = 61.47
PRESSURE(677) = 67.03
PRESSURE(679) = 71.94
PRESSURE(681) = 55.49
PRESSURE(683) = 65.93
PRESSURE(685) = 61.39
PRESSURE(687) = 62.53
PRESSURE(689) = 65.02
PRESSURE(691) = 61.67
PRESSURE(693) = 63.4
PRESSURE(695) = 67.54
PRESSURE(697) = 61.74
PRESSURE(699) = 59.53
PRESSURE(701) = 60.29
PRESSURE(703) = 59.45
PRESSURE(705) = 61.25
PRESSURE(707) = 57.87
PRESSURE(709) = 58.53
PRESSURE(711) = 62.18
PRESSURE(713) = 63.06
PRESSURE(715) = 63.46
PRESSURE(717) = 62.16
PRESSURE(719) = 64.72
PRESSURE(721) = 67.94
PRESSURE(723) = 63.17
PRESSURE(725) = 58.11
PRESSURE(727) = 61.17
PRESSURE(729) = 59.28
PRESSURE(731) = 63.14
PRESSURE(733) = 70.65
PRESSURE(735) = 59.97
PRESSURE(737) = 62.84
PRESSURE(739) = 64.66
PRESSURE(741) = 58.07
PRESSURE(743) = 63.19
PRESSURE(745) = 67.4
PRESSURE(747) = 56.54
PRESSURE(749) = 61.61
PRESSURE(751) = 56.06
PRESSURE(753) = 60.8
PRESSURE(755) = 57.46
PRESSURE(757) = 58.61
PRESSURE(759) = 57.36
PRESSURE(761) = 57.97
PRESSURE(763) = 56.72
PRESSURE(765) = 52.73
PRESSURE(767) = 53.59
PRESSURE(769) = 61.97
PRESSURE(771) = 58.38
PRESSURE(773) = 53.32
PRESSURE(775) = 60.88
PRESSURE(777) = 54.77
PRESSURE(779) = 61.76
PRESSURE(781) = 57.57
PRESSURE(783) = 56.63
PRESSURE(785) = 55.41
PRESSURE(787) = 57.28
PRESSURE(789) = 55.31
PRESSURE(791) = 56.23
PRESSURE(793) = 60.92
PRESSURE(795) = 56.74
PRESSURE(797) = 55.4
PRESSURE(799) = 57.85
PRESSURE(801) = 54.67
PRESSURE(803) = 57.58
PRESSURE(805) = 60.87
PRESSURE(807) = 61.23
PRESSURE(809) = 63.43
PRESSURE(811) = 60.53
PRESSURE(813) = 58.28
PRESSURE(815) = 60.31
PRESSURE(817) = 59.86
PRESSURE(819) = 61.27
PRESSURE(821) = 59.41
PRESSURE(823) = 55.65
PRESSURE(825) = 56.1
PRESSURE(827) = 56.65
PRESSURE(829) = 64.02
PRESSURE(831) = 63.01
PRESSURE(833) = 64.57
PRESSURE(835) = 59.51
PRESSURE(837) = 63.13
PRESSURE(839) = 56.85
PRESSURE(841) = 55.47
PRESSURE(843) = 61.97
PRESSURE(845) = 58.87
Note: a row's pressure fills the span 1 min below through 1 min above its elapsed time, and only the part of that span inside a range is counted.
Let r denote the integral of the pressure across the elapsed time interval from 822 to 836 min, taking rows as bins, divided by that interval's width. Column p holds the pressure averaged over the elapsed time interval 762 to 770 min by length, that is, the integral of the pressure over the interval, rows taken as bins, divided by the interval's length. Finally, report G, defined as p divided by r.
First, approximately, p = 56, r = 60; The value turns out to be 0.94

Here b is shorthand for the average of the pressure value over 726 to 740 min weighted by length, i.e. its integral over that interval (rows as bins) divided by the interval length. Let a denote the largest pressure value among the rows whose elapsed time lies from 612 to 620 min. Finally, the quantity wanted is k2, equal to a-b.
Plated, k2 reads 7.1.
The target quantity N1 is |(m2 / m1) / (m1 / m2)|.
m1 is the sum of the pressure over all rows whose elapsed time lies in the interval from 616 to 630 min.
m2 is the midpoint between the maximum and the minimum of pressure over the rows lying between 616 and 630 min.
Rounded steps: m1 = 469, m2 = 65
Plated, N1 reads 0.0193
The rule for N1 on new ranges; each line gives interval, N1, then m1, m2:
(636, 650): 0.0204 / 515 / 74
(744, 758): 0.0218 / 418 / 62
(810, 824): 0.0198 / 415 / 58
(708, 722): 0.0205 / 442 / 63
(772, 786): 0.0207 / 400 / 58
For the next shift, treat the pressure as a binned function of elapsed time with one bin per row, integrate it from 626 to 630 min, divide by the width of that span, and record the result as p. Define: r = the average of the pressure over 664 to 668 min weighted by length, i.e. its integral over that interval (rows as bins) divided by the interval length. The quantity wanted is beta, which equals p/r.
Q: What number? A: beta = 1.2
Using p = 77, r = 64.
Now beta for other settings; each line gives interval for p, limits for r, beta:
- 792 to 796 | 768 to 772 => 1.0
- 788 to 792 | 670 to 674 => 0.9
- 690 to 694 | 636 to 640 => 0.8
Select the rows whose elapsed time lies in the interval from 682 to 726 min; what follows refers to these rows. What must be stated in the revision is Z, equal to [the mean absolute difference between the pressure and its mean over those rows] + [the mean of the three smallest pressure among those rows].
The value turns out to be 60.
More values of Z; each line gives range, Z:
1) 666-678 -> 65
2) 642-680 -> 65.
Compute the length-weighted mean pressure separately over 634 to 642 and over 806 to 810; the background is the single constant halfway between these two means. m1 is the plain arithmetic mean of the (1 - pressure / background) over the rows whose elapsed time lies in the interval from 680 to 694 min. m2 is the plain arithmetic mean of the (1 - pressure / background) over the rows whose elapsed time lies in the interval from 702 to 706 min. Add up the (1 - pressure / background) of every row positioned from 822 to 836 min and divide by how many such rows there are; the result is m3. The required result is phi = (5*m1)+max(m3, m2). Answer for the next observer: 0.62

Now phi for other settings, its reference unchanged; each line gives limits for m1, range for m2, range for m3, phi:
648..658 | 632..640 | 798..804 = 0.25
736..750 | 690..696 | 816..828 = 0.66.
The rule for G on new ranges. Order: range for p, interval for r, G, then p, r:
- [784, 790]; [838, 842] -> 1.00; 56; 56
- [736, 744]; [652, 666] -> 0.94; 62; 66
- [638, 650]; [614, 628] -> 1.12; 73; 66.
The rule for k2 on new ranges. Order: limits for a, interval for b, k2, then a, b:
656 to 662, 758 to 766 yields 11.2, 67.42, 56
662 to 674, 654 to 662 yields -0.9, 65.77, 67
